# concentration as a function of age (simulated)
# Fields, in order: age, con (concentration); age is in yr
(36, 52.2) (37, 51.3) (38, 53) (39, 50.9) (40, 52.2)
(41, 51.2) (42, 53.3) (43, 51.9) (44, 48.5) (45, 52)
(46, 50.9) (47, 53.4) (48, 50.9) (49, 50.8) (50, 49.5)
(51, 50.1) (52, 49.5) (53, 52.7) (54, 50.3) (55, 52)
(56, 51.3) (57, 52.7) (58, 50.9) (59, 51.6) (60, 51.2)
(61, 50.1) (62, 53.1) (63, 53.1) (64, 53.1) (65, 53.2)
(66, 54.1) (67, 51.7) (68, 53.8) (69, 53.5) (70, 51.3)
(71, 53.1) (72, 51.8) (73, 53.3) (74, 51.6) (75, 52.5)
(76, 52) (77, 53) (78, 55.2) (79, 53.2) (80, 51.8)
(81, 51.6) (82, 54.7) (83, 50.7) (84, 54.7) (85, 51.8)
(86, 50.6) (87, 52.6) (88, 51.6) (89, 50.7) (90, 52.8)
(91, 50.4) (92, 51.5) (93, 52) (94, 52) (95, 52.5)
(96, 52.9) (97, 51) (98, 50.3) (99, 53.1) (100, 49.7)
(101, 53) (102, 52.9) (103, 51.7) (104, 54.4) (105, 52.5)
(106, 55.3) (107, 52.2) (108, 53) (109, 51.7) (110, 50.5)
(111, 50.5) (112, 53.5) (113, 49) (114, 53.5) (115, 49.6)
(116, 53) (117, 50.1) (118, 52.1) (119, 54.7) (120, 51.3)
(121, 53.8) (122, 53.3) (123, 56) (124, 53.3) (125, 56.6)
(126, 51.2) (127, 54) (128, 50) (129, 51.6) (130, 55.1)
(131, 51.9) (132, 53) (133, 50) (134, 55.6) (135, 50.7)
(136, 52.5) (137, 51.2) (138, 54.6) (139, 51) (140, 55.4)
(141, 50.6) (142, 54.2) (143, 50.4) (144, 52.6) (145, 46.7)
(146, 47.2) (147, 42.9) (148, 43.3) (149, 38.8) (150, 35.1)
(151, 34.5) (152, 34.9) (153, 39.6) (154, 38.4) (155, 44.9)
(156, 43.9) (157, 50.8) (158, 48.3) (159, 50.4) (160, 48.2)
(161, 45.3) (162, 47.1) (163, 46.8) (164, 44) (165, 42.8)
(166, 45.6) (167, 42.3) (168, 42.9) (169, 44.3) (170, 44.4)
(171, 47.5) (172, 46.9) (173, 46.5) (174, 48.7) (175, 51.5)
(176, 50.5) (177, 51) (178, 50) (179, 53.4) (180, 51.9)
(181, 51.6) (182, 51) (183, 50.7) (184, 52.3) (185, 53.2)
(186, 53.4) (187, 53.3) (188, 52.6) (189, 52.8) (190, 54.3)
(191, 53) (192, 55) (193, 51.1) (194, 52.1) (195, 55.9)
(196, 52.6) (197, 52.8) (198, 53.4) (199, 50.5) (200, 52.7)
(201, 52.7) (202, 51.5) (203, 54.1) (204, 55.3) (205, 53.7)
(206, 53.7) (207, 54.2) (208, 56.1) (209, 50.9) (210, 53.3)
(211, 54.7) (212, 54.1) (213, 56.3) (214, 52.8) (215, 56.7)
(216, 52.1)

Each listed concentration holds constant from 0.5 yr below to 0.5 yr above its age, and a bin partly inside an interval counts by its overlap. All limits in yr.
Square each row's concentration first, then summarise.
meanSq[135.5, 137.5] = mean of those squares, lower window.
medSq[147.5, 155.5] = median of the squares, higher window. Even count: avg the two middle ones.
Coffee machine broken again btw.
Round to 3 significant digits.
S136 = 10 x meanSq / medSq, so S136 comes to 18.0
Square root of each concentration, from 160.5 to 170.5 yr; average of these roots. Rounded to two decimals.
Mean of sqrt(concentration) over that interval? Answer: 6.67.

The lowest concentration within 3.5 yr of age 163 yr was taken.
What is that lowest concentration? 42.8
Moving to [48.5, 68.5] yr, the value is 49.5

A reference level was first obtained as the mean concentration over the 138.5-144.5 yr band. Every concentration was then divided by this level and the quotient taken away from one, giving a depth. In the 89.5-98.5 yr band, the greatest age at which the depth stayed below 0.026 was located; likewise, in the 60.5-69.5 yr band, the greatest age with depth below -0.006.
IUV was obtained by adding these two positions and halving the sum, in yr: 82.5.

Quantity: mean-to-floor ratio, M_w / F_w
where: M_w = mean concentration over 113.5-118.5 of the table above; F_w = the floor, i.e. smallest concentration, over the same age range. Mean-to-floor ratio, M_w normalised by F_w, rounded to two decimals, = 1.04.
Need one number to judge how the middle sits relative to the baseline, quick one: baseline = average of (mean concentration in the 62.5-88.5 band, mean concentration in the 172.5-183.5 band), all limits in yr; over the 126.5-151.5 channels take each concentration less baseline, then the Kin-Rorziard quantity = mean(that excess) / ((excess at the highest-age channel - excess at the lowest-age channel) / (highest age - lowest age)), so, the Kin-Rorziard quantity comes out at 3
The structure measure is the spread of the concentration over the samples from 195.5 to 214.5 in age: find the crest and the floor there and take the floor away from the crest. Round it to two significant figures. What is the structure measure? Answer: 5.8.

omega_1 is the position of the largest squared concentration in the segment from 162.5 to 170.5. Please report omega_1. 163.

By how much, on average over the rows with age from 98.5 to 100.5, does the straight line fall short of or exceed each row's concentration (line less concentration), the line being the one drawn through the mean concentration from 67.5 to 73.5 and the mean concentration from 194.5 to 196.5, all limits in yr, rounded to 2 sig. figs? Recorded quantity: 1.7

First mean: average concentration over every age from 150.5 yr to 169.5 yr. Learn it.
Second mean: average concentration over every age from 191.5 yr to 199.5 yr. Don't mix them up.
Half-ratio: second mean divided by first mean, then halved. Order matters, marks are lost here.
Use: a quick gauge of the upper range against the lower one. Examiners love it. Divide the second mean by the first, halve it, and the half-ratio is 0.60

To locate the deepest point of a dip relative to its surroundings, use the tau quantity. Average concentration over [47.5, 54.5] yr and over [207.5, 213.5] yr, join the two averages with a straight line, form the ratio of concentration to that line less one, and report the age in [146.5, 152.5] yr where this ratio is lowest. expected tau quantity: 151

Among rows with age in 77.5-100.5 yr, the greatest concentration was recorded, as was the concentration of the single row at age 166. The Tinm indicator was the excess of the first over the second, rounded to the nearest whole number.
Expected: 10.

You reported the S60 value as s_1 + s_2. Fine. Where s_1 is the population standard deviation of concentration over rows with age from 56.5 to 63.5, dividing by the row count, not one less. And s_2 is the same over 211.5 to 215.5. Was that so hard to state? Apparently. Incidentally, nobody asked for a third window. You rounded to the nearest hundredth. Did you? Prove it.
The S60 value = 2.69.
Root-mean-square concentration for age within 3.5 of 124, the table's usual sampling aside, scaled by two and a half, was 135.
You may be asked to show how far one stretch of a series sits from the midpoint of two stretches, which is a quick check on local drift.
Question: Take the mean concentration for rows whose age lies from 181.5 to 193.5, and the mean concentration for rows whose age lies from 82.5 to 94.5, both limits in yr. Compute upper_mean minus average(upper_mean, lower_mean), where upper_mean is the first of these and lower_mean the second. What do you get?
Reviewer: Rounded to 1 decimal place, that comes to 0.5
